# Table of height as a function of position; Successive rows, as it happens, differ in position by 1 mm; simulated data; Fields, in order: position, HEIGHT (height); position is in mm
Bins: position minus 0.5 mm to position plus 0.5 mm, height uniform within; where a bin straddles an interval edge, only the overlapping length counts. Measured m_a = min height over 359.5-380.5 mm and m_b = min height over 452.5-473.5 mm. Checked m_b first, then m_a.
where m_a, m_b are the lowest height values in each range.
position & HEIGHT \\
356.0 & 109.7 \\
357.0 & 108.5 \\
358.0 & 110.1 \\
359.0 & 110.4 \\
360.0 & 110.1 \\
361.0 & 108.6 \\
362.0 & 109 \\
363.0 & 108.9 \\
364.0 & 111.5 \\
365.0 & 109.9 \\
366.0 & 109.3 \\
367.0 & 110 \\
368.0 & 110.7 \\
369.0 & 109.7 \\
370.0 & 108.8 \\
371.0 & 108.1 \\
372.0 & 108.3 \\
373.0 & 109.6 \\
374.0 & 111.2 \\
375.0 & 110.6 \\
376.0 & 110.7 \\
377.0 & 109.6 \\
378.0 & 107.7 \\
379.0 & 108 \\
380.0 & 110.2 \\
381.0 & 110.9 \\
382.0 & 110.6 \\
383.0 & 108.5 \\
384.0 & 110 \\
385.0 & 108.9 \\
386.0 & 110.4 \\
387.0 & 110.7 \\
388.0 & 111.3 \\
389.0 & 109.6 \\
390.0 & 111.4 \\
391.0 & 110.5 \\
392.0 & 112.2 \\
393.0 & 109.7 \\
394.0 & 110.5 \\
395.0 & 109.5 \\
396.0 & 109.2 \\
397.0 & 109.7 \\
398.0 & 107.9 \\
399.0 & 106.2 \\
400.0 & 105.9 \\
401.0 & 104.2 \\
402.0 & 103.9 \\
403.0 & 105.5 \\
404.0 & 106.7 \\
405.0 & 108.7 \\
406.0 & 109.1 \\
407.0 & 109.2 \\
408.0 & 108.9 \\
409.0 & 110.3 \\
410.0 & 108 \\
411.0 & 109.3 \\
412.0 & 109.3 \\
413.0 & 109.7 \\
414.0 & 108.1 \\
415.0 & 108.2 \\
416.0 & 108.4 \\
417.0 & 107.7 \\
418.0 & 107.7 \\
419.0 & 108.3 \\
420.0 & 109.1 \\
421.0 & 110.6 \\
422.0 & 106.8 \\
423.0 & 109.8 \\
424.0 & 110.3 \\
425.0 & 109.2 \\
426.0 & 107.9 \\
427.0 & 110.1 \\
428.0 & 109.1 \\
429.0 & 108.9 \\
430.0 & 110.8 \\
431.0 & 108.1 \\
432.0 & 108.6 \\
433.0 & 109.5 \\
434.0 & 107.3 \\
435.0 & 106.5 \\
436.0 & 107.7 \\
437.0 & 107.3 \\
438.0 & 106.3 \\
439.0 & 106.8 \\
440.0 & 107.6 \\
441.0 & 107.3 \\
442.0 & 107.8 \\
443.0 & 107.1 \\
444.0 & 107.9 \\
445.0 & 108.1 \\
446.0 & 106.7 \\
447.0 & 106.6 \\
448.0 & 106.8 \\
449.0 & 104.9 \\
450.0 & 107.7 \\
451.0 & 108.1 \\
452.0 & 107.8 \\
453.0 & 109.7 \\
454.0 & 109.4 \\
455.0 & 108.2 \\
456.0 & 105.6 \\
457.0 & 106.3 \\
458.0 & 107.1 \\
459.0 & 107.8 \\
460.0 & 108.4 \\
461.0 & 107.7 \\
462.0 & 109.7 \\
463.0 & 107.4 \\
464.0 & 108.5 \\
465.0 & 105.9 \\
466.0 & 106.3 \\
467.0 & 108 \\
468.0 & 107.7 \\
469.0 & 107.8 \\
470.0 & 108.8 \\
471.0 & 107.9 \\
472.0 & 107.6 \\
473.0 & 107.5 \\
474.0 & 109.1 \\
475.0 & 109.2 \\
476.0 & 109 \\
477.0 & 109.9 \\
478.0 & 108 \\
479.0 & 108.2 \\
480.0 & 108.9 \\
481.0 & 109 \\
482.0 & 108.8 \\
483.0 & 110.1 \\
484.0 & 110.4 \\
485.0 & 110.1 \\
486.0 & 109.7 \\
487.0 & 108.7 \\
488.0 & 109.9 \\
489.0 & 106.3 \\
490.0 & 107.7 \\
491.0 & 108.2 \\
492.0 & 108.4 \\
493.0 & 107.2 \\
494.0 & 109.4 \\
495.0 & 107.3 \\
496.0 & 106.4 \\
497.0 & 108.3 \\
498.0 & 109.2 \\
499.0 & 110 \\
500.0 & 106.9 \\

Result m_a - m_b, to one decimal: 2.1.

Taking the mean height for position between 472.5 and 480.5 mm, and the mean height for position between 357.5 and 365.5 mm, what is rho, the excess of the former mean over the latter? -1.1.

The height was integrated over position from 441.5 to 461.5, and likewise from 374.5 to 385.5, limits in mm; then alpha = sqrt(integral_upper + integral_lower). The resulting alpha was 58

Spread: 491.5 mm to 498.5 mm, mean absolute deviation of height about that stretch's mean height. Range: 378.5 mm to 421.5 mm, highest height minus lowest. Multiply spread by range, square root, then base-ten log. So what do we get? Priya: 0.44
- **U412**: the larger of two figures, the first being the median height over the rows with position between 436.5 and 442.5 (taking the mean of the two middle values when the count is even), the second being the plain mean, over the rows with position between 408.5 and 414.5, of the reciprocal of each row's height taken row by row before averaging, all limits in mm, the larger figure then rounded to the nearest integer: 107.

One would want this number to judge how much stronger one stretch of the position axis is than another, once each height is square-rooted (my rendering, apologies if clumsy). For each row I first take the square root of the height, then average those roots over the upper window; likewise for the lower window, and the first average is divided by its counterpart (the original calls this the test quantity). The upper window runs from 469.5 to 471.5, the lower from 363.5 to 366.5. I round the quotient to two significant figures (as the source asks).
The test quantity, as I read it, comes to 0.99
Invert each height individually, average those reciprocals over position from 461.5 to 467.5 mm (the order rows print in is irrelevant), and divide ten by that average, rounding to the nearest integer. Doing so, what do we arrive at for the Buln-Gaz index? 1076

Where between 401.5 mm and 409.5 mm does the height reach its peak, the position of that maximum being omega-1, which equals 409.0 mm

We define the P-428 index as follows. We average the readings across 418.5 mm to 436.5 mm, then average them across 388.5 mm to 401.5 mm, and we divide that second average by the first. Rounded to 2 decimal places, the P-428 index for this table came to 1.00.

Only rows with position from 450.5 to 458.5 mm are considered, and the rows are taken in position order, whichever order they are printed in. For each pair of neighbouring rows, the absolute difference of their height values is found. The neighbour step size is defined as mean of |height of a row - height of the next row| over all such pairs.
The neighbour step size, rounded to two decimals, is 1.11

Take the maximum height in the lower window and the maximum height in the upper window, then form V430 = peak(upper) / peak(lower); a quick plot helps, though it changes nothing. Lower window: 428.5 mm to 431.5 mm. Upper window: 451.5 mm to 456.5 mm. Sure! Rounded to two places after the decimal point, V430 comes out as 0.99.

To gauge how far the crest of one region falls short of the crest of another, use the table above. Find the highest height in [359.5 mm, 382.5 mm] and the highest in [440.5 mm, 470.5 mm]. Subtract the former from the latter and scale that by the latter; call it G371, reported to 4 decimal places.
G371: -0.0164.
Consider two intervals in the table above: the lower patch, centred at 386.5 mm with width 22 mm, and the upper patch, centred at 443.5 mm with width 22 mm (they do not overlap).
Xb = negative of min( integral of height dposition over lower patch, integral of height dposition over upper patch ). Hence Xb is -2365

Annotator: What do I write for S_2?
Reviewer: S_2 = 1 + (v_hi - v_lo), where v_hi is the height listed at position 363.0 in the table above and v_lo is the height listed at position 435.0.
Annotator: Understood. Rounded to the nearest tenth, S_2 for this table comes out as 3.4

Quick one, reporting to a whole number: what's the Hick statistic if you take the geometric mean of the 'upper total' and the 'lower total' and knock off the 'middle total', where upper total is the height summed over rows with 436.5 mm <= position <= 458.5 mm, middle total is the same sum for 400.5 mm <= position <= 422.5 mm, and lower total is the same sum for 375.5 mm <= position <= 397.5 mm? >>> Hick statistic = 13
